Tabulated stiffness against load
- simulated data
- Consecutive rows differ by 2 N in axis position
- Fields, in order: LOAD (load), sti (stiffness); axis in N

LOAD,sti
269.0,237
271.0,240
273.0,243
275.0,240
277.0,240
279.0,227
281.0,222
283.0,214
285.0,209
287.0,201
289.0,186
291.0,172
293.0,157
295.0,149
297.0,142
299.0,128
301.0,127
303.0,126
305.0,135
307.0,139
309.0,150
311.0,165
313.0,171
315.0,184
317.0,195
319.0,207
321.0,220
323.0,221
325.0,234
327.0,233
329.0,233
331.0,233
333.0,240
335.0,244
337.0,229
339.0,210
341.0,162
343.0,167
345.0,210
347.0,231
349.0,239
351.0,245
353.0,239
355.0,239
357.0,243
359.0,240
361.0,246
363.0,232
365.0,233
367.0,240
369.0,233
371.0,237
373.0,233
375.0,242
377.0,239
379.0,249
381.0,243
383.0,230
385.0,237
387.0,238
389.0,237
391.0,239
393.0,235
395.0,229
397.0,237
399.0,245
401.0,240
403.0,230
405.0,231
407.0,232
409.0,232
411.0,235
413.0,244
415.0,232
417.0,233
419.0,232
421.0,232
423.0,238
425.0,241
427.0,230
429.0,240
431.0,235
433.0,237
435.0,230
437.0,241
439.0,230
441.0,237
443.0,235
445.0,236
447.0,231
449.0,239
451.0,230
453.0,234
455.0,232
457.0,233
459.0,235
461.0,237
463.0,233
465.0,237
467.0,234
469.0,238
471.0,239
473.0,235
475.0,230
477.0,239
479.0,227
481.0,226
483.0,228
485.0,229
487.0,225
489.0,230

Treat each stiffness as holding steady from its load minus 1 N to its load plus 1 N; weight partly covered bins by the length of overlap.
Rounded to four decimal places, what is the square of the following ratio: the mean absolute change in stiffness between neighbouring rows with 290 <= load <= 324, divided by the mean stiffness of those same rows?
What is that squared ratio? 0.0029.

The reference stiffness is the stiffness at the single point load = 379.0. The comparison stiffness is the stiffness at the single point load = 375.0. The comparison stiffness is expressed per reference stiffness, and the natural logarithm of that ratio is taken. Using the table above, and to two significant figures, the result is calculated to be -0.029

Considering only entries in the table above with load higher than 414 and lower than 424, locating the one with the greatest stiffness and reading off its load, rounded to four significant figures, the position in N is 423.0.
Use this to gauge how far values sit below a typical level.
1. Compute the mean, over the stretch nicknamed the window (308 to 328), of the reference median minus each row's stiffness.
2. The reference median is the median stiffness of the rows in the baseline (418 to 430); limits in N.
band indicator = 37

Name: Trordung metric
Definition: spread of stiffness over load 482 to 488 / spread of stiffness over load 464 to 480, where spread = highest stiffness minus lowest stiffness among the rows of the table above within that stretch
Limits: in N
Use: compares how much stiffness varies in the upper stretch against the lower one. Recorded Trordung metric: 0.33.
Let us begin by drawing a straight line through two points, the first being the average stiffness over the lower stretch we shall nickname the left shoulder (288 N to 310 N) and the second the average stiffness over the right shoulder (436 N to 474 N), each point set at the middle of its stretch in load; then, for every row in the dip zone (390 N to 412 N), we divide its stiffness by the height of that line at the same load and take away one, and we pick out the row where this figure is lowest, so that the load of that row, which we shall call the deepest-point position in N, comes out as 409.0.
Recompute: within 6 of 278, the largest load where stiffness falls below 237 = 283.0 N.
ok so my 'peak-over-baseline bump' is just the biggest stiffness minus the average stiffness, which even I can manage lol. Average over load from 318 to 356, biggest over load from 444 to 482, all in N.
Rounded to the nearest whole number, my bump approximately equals 16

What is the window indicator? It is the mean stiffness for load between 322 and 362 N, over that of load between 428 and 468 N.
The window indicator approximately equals 0.97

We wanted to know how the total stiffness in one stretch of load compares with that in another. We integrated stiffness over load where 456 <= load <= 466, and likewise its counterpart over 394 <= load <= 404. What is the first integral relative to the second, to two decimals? 0.99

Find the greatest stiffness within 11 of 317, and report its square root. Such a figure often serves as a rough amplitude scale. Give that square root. 15.30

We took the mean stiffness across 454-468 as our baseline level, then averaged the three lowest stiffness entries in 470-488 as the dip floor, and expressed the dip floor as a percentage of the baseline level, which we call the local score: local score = 96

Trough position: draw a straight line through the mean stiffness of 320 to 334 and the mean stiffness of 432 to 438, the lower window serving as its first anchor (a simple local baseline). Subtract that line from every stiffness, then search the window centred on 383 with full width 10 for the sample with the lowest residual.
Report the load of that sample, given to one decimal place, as 383.0 N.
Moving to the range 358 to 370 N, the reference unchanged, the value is 363.0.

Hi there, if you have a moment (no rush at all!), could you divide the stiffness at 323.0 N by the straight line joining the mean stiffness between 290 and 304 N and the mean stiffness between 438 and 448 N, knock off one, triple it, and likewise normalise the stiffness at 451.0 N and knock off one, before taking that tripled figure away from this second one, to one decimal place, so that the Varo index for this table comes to -1.2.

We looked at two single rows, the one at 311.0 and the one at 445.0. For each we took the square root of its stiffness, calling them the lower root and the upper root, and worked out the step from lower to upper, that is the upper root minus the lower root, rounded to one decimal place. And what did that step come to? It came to 2.5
